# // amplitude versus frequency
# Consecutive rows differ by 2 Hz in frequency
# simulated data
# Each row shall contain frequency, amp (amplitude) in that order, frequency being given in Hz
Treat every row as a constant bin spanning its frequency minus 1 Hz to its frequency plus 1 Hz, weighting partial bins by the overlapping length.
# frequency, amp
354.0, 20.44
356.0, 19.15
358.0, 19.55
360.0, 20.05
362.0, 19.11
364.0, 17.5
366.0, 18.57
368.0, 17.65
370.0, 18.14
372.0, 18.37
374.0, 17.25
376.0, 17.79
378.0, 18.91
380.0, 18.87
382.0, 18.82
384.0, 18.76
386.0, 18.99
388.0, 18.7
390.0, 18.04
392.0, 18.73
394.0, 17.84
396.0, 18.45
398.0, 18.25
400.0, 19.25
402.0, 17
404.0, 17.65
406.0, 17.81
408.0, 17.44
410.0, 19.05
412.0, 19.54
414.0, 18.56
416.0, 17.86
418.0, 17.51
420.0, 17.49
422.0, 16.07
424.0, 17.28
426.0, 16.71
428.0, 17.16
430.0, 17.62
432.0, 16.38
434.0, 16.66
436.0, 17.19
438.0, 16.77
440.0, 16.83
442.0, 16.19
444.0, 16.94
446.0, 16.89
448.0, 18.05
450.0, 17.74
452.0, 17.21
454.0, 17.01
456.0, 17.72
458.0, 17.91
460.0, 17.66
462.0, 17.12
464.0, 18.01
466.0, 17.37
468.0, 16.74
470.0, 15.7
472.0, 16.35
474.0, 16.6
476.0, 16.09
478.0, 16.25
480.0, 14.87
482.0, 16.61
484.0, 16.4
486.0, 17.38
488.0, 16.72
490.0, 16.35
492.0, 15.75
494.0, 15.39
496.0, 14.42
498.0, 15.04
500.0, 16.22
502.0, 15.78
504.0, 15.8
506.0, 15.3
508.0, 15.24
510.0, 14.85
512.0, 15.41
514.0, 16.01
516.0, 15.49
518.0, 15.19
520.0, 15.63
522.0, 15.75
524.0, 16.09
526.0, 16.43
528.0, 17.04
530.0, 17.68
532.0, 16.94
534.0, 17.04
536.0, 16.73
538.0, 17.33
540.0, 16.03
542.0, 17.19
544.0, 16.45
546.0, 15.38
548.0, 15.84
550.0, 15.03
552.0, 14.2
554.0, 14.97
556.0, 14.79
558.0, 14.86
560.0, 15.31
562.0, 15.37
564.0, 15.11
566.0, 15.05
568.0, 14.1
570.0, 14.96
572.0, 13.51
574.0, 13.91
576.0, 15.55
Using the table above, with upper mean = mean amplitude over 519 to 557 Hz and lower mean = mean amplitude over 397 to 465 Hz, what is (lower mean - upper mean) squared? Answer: 1.8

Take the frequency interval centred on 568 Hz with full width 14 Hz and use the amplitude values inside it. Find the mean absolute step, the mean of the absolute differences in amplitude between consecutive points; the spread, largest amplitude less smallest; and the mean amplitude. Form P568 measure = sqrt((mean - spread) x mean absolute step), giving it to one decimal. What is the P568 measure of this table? 2.9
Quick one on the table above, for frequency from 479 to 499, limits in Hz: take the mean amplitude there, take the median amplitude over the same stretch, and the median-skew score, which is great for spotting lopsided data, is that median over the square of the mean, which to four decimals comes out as 0.0635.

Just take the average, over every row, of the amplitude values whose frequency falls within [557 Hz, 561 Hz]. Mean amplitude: 15.1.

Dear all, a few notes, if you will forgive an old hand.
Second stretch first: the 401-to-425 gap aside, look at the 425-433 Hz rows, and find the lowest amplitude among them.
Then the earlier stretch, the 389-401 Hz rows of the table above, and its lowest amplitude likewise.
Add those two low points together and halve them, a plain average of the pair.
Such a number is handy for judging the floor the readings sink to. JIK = 17.1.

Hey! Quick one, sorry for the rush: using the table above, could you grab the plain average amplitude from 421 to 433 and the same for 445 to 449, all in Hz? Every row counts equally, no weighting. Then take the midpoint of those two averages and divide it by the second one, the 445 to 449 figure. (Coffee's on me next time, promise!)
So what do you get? 0.98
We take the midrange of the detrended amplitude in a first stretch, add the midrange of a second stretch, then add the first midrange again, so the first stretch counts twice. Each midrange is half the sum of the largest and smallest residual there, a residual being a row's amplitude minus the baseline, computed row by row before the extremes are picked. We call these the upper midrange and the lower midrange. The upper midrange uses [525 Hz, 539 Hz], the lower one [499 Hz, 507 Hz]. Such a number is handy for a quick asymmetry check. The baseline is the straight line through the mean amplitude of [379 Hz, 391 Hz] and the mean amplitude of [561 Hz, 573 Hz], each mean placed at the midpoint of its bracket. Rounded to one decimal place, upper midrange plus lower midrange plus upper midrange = 2.7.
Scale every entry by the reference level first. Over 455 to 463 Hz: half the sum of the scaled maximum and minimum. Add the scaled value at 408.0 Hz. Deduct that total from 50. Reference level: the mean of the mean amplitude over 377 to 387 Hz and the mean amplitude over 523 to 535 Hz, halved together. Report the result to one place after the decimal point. 48.0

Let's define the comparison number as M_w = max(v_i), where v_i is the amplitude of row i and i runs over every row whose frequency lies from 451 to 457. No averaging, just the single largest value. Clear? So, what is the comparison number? 17.72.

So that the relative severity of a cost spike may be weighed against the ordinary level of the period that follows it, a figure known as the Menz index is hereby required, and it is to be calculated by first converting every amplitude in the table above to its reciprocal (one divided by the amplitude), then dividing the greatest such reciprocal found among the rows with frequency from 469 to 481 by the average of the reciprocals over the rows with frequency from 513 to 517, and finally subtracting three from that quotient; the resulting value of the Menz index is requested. -1.94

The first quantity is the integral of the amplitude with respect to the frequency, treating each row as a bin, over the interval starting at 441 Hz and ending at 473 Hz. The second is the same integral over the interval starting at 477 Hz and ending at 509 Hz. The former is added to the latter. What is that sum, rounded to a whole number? 1056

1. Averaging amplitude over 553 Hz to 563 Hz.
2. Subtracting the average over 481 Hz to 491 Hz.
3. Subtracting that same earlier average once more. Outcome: -18.3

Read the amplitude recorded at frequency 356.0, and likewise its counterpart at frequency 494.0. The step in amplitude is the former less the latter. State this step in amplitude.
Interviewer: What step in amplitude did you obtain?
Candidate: 3.8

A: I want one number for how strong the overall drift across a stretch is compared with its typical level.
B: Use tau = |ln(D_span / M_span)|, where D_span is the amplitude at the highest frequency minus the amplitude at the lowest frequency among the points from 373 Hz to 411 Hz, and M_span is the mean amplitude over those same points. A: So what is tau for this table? 2.3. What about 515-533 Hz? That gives 2.4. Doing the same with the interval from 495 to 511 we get 3.6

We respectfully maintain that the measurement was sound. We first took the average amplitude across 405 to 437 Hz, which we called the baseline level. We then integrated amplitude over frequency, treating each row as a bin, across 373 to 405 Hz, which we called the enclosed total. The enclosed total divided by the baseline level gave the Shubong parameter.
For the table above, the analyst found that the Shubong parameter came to 33.5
